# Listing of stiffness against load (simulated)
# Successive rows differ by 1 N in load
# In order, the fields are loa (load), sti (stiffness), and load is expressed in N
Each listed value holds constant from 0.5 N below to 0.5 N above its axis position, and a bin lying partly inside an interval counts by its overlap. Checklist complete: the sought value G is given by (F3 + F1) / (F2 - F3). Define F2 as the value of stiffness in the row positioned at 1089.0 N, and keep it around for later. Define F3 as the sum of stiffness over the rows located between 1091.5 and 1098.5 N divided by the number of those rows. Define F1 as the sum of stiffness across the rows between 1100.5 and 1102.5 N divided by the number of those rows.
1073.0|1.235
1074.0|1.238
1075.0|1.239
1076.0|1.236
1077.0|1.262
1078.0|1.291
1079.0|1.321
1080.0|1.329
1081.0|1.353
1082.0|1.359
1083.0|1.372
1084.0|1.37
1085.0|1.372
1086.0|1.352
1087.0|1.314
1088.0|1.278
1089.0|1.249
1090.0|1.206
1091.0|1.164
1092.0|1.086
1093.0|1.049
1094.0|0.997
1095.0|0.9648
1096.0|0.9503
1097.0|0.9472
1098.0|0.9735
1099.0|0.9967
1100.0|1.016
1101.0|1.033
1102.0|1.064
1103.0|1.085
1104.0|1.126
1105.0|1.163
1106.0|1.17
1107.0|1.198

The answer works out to 8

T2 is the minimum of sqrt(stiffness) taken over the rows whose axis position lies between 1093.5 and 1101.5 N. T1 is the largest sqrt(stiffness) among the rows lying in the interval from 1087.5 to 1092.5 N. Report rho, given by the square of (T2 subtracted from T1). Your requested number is 0.025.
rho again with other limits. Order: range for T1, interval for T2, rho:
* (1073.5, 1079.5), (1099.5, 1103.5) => 0.020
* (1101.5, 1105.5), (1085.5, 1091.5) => 0.000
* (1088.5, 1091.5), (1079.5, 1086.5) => 0.001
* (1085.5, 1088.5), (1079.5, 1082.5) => 0.000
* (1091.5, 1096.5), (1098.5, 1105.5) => 0.002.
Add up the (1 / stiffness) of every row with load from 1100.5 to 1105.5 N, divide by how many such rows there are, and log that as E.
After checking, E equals 0.92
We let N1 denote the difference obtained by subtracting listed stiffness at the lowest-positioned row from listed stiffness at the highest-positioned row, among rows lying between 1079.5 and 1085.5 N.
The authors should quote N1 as 0.04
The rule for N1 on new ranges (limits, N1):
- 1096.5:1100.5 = 0.07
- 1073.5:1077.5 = 0.02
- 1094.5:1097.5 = -0.02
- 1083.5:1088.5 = -0.09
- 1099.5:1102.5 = 0.05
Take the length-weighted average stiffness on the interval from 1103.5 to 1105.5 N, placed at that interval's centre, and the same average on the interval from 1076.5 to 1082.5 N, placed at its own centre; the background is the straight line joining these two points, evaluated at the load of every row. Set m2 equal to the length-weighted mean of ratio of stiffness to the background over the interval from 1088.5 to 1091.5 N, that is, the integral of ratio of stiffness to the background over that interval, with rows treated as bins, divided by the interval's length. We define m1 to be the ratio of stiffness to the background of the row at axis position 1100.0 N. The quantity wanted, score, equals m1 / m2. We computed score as 0.89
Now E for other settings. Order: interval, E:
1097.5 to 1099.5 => 1.02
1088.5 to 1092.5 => 0.85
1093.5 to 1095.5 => 1.02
